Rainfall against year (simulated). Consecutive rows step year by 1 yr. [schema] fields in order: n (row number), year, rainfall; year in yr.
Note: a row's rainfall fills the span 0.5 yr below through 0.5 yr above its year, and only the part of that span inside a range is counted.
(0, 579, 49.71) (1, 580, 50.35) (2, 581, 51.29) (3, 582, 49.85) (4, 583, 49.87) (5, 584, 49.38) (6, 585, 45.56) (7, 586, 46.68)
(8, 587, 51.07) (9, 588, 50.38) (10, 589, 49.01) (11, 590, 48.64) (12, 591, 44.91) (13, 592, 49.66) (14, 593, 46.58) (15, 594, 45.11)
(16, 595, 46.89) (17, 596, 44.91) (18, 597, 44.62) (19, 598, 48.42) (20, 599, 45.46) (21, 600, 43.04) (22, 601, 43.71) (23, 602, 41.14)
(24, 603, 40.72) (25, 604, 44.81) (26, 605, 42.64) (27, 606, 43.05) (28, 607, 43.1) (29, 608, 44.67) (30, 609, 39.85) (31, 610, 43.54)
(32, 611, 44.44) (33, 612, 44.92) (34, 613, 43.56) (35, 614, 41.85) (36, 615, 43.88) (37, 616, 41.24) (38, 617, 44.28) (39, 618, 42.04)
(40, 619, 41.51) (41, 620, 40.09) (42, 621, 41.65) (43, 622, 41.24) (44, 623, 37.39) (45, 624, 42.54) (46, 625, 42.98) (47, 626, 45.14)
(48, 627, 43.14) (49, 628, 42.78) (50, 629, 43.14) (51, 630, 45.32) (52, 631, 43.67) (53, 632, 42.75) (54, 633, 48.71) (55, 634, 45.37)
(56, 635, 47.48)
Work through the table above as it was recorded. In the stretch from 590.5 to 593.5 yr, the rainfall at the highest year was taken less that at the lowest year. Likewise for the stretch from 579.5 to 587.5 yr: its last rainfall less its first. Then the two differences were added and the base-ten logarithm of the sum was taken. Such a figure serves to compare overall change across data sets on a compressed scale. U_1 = 0.38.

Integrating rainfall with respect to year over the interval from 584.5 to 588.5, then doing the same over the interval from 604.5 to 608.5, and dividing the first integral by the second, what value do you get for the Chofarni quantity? 1.12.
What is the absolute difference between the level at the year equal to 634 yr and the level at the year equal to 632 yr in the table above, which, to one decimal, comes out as 2.6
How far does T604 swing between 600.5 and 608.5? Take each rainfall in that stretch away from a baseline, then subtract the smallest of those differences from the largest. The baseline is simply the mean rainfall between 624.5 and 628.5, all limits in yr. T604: 4.1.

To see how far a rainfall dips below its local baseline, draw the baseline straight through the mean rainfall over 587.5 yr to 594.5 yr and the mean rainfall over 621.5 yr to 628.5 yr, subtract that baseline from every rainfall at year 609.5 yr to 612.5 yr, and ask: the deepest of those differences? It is -1.1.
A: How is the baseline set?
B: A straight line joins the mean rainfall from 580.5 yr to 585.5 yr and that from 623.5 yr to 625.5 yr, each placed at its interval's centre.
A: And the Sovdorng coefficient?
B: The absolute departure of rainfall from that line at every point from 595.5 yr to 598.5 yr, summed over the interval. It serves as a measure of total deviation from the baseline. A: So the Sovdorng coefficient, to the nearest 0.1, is 6.2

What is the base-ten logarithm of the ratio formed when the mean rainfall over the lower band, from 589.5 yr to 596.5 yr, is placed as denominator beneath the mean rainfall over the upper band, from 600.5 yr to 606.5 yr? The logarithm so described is -0.039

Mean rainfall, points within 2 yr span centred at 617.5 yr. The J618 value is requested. 43.2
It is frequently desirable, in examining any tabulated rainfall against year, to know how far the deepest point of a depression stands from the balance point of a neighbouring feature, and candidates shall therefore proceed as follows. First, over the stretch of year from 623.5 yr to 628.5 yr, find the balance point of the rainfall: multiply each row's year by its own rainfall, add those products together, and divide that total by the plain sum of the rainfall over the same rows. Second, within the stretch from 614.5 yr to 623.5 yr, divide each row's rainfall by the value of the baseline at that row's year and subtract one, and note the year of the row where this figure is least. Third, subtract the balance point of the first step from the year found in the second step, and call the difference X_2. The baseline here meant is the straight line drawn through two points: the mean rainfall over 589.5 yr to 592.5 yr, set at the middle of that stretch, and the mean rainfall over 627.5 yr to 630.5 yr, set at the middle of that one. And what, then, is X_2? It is -3.0 yr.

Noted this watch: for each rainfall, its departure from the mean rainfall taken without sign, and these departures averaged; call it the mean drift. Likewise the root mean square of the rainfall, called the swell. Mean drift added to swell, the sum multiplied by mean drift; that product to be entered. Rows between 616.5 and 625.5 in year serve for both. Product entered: 56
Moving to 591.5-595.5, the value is 63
